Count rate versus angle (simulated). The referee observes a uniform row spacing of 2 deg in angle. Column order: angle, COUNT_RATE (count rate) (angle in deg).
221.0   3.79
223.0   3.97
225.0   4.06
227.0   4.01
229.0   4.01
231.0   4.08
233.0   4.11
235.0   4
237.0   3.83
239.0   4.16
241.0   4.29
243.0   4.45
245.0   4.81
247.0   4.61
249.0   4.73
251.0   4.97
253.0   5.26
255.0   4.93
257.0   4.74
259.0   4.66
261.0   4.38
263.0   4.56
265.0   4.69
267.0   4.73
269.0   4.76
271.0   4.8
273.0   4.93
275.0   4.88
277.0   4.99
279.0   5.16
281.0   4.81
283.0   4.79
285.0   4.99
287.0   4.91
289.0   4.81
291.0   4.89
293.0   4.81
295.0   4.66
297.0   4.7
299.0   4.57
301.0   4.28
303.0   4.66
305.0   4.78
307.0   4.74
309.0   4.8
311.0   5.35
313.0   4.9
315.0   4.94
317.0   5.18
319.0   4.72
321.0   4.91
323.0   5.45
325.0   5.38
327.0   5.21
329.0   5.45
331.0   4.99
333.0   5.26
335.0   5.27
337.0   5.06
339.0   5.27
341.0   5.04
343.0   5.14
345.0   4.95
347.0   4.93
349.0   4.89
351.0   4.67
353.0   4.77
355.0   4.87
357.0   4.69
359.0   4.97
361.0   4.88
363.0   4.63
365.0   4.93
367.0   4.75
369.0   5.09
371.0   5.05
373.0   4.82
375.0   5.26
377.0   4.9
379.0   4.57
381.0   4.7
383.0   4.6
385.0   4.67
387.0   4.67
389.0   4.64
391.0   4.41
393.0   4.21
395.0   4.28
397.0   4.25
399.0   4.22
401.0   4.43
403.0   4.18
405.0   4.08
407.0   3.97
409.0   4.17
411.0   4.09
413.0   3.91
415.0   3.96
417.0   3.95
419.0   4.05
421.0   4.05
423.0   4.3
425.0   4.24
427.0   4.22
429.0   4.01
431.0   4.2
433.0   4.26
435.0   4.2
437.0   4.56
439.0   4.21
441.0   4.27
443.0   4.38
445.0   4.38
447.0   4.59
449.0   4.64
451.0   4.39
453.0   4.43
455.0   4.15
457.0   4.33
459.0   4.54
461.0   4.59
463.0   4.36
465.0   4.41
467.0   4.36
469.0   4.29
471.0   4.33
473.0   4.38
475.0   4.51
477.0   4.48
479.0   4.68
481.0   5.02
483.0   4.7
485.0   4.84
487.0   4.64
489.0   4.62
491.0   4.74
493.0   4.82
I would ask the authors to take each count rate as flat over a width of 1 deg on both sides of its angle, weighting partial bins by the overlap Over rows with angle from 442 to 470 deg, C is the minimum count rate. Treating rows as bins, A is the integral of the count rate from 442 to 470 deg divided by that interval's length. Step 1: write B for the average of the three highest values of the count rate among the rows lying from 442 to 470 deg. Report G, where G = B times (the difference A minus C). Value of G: 1.23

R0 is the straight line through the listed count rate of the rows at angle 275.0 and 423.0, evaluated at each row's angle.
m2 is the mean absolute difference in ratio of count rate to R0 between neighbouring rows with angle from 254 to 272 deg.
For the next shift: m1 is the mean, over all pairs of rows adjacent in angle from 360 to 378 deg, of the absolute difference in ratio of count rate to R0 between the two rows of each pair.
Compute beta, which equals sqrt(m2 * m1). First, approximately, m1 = 0.059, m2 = 0.025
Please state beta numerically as 0.038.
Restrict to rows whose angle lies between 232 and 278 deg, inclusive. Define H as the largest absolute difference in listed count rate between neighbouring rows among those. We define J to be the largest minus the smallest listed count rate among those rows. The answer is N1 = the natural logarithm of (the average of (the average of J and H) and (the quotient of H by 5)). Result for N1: -0.73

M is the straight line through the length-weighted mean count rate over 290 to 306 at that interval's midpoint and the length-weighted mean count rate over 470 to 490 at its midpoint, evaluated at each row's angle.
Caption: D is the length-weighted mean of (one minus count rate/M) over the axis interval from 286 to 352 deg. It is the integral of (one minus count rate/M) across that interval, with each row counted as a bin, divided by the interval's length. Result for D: -0.06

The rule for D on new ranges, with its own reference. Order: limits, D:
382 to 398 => 0.04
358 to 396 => -0.02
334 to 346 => -0.10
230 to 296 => 0.00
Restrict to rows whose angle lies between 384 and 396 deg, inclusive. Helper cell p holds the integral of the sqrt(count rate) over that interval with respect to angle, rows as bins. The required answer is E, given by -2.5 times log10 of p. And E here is -3.51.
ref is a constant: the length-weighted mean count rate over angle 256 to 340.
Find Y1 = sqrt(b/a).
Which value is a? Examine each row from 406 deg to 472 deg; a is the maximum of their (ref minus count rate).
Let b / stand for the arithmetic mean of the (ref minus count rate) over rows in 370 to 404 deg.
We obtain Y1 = 0.57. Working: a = 0.99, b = 0.32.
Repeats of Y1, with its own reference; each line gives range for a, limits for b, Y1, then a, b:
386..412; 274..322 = 0.25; 0.93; 0.06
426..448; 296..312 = 0.43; 0.89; 0.17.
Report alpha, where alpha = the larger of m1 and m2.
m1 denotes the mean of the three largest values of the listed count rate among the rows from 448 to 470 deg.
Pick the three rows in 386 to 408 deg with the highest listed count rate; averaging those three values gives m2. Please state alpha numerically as 4.59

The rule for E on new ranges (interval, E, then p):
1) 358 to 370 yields -3.56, 26.5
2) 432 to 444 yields -3.49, 24.9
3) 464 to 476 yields -3.50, 25.1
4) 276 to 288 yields -3.57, 26.7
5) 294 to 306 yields -3.53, 25.8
